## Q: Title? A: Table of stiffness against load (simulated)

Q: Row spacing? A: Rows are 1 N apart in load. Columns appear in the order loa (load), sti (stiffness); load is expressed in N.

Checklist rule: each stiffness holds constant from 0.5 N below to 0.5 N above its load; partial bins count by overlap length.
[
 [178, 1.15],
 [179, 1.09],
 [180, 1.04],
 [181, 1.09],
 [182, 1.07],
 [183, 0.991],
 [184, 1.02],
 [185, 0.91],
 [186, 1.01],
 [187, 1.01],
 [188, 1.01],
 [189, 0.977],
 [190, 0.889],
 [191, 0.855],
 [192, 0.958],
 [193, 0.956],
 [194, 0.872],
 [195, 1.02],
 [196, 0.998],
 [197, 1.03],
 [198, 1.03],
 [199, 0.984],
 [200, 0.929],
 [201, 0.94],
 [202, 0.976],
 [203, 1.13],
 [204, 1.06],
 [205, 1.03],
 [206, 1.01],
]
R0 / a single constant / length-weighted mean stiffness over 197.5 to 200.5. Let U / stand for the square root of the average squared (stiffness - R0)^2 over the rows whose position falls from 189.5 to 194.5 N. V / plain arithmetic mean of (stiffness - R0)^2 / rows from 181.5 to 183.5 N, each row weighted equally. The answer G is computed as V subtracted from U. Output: 0.006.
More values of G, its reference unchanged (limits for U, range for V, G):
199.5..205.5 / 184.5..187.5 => 0.007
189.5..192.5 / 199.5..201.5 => 0.008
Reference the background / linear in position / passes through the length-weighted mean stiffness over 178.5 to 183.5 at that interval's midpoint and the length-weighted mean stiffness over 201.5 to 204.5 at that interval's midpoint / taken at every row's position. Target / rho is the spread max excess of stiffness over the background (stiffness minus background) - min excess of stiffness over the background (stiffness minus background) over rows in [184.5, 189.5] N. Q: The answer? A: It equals 0.10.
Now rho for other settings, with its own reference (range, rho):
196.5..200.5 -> 0.10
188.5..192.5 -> 0.12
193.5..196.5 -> 0.15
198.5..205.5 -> 0.20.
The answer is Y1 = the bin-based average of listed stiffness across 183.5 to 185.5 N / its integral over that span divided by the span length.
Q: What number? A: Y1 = 0.965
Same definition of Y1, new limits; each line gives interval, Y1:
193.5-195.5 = 0.946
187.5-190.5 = 0.959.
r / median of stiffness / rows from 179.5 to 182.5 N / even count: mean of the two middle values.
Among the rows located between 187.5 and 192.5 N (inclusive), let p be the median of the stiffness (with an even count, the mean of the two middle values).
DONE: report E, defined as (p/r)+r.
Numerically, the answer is 1.97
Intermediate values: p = 0.958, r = 1.070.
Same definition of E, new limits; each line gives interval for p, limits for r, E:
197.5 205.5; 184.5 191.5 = 2.01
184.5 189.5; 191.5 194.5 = 2.01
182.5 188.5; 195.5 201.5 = 2.01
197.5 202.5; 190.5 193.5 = 1.98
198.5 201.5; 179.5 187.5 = 1.94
